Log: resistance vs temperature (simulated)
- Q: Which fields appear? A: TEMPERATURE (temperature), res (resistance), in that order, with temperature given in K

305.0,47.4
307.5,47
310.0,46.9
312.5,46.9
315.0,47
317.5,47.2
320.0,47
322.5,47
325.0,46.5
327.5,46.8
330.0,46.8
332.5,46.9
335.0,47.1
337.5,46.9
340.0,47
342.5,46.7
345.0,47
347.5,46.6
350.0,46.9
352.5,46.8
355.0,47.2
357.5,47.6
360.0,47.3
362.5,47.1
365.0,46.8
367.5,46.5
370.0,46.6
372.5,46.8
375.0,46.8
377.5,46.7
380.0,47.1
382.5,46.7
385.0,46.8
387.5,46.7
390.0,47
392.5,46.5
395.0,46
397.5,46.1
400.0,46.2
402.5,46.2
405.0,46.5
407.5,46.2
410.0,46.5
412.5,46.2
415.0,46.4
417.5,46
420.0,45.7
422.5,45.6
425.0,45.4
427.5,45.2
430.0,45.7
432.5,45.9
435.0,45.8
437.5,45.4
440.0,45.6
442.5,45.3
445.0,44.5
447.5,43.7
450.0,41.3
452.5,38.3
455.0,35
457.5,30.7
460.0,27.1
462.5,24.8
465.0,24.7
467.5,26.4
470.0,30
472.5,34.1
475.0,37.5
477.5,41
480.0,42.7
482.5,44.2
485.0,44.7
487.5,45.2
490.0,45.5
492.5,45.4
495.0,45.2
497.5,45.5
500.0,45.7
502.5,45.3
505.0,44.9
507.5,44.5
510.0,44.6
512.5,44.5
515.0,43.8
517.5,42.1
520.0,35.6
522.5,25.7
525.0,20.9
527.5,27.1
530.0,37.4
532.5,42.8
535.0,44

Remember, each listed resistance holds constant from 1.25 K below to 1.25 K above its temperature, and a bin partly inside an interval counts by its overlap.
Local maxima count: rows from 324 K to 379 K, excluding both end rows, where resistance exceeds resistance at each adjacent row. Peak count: 5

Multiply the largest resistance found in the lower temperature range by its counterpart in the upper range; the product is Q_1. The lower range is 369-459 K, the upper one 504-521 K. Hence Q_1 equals 2115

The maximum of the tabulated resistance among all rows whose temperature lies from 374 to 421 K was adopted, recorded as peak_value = 47.1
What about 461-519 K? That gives 45.7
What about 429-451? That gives 45.9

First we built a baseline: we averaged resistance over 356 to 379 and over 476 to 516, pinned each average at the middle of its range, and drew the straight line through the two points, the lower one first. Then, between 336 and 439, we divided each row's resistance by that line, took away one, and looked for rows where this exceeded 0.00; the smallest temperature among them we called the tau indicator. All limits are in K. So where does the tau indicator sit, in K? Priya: 355.0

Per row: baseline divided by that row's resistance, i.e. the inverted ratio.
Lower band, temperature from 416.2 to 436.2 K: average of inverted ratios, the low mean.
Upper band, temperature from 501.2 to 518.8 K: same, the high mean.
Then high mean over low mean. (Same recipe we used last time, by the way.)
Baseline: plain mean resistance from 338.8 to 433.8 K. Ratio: 1.03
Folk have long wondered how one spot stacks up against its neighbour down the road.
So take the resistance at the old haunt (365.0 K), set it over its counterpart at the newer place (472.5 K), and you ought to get 1.37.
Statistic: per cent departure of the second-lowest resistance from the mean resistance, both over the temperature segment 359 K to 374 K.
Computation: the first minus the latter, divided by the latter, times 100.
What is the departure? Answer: -0.5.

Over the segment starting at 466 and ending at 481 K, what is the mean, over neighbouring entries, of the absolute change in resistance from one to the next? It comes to 3.26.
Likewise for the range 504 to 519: 0.60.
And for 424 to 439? 0.28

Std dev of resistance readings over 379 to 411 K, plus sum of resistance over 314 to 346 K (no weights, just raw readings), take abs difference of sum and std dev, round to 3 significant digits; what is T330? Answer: 610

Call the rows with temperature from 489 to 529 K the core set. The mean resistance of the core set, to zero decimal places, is 40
